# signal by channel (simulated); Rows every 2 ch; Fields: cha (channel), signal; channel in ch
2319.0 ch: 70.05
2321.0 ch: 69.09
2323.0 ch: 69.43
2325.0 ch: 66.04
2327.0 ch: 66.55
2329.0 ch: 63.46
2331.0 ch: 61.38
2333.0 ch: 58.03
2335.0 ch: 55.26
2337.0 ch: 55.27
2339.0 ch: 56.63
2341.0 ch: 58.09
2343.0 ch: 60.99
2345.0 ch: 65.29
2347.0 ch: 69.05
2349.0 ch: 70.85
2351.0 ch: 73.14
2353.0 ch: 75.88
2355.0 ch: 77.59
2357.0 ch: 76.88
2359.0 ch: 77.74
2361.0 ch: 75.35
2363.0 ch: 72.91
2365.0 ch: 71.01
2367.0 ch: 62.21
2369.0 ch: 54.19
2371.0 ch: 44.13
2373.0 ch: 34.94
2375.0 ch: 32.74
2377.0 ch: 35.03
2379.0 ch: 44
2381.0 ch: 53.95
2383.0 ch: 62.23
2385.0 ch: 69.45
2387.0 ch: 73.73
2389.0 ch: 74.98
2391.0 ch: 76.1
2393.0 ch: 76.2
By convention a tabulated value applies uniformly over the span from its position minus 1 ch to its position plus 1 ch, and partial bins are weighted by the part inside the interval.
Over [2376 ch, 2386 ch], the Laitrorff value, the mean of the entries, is 53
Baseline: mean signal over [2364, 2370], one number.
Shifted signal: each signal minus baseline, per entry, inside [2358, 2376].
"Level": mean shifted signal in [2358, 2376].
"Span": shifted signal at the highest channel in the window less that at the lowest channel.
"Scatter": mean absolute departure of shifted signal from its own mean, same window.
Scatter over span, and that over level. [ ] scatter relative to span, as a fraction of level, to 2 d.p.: 0.08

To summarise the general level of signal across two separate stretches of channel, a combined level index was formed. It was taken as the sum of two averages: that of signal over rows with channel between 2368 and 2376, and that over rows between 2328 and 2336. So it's 101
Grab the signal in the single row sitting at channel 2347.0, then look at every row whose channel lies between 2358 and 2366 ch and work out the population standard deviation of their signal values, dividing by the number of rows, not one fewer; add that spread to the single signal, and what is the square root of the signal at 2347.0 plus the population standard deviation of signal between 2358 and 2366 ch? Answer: 8.5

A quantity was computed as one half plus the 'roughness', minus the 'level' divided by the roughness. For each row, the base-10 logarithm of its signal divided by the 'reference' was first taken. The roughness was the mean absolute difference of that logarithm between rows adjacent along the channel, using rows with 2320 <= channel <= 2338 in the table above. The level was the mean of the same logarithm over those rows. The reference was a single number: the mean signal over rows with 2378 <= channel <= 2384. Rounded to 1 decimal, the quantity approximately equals -4.6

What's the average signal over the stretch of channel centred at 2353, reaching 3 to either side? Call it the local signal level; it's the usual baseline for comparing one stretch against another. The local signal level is 76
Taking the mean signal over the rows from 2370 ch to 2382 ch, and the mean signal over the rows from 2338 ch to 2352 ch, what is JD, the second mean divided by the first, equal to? 1.59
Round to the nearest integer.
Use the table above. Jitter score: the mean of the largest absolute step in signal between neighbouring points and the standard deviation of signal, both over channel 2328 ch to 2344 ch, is 3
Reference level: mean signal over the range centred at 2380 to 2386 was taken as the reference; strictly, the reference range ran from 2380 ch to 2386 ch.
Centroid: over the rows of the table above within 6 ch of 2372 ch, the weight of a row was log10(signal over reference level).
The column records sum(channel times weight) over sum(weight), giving 2374.1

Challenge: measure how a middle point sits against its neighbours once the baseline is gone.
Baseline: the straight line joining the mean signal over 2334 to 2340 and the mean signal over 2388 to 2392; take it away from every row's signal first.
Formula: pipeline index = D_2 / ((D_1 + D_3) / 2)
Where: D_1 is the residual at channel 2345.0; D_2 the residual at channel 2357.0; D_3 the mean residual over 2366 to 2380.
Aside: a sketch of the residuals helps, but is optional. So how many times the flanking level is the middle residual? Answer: -1.5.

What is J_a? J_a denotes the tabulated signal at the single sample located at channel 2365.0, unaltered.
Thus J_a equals 71.01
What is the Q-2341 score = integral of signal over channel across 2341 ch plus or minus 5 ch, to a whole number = 593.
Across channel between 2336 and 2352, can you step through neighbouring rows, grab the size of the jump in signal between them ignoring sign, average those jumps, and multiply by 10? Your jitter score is 26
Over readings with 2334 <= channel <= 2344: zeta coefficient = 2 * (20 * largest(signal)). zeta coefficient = 2440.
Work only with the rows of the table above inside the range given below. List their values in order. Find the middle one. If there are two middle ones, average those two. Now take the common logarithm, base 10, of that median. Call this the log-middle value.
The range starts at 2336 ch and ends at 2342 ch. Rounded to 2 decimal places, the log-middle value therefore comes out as 1.75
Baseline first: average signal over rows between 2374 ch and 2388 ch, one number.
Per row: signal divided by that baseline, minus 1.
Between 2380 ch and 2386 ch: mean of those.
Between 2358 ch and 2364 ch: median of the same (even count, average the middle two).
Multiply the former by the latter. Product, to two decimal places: 0.07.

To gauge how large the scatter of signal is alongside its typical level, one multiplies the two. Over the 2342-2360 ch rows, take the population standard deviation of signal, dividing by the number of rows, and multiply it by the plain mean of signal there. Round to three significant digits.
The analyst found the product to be 402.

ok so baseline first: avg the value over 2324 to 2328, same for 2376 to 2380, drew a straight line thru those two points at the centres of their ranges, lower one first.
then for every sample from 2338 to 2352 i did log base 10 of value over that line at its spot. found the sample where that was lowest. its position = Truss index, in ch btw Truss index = 2339.0 ch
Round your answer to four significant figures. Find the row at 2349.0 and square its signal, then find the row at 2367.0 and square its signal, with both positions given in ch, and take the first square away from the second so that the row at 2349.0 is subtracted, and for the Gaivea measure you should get -1150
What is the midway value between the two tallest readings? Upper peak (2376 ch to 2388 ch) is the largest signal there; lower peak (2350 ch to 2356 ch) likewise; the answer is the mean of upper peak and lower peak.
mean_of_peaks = 76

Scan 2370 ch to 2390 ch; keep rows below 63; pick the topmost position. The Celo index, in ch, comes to 2383.0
